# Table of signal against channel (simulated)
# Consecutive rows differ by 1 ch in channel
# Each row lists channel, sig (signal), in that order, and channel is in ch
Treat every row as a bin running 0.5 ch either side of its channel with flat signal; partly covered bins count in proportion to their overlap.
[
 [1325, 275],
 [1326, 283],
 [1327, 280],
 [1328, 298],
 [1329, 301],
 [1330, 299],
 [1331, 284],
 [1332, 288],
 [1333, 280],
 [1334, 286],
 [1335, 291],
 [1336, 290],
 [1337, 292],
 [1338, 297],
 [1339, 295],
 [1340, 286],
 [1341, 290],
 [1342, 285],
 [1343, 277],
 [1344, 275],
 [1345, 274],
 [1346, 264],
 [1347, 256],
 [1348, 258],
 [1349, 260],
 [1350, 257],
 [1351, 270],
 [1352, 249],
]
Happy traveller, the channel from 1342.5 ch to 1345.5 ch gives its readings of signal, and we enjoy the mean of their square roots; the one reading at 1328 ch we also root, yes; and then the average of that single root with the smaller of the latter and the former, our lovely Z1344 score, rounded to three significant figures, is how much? 16.9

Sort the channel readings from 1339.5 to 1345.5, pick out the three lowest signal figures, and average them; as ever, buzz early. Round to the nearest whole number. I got 275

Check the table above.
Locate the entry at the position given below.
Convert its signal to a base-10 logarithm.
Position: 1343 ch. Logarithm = 2.44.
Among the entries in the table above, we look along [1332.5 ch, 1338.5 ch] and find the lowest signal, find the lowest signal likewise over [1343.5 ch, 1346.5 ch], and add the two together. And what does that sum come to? 544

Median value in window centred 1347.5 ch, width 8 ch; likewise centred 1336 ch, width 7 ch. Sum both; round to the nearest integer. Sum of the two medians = 553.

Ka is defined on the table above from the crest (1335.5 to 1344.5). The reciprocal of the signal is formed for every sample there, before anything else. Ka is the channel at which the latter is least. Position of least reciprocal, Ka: 1338 ch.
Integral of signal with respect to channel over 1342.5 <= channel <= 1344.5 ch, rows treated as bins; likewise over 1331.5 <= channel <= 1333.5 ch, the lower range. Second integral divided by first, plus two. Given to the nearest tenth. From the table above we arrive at 3.0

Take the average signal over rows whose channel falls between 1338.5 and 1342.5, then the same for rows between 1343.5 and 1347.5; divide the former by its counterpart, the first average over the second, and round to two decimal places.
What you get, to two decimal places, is 1.08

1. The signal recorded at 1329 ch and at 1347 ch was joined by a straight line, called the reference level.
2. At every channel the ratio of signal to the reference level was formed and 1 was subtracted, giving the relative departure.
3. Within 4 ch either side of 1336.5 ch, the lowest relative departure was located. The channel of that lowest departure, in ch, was 1333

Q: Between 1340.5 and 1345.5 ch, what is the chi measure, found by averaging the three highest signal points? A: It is 284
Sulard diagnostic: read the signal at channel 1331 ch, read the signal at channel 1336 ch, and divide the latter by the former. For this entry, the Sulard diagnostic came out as 1.02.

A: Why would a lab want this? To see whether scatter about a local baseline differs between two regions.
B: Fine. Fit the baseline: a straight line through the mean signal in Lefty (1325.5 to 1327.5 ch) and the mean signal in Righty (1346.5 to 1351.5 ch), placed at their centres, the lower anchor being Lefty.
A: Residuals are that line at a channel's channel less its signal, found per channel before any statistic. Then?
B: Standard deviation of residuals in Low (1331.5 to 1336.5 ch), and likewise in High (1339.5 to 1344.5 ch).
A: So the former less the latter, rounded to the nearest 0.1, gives 0.2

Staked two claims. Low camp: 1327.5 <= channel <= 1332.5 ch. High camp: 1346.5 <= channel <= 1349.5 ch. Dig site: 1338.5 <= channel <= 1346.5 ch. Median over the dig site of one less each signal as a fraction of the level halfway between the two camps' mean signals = -0.02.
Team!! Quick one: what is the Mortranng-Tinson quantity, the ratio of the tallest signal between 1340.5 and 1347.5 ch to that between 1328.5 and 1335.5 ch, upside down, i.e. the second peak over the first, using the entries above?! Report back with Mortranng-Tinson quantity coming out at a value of 1.04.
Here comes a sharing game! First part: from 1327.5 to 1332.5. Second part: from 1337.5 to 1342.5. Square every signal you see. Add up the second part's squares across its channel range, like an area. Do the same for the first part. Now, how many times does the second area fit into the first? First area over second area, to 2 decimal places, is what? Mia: 1.02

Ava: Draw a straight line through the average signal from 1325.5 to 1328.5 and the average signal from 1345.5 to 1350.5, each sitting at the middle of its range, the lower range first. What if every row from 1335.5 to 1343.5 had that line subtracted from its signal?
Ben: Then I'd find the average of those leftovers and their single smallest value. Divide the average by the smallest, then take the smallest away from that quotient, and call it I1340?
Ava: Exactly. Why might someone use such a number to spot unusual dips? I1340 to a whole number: -10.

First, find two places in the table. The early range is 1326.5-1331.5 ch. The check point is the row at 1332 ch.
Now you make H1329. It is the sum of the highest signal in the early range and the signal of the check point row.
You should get 589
